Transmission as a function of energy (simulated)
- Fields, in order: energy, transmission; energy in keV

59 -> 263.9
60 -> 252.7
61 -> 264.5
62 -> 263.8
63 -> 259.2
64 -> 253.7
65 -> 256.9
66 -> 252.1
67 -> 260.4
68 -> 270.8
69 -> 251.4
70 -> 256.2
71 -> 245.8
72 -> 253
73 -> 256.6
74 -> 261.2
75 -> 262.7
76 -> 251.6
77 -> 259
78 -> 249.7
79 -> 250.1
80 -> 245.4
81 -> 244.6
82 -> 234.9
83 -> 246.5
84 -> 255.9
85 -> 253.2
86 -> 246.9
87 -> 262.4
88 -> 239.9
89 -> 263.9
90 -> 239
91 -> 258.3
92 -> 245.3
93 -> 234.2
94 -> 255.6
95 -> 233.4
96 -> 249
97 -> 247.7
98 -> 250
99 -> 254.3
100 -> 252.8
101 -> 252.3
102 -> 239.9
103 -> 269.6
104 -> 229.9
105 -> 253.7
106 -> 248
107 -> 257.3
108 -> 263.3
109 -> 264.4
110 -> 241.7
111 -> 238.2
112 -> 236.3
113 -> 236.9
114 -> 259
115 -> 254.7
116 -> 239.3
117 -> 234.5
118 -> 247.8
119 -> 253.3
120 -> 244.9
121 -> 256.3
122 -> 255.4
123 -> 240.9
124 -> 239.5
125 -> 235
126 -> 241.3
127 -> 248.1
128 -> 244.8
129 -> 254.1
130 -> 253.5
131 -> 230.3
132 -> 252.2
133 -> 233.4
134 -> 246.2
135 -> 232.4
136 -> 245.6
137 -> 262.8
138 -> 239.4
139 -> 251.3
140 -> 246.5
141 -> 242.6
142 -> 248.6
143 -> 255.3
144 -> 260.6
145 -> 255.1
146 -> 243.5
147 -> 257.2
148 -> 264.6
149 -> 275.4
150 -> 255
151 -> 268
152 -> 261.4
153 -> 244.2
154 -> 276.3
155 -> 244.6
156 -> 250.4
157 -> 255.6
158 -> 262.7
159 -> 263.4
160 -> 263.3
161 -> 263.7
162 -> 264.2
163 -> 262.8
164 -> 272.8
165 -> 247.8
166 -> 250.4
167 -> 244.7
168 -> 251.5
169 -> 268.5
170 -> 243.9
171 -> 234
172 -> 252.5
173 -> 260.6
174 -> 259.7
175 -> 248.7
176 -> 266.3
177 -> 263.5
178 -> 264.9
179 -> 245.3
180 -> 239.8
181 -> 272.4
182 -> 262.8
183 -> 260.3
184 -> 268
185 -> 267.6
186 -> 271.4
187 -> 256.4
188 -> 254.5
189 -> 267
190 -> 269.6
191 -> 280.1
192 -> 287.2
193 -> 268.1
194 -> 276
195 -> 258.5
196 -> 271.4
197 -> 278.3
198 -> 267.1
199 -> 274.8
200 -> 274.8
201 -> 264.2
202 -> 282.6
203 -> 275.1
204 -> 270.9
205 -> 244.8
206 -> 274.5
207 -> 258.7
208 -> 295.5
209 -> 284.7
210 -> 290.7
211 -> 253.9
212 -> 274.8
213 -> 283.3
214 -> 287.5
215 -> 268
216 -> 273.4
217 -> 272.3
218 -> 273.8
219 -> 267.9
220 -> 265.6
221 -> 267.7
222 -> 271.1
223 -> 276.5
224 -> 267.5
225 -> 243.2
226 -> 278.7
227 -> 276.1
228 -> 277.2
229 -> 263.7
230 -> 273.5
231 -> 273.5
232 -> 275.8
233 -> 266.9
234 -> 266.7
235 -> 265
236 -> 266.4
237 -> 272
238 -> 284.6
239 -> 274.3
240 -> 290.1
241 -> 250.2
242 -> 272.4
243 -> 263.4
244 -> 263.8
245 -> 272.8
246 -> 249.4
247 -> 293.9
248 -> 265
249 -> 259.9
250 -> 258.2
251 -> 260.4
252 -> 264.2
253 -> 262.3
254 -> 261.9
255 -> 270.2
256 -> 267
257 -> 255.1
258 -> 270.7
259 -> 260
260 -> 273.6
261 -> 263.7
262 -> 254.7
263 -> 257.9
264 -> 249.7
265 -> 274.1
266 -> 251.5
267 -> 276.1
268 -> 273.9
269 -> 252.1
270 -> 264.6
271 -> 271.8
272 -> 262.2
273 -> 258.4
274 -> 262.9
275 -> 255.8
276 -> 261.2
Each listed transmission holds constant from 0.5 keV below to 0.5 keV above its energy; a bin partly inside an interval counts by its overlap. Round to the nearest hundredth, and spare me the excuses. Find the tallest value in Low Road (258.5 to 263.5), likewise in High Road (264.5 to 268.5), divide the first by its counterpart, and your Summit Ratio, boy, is 0.99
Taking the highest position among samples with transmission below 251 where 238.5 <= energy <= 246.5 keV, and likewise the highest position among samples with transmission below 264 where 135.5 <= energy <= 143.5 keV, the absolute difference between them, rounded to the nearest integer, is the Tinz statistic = 103 keV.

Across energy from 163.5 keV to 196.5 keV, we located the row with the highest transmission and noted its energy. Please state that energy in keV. 192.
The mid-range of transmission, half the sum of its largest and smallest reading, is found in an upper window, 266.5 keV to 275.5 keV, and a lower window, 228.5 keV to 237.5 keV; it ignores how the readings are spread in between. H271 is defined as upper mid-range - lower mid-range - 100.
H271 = -106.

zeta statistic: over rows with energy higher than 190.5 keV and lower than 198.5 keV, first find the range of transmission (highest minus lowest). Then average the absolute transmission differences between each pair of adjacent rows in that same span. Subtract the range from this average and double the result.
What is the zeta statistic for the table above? -34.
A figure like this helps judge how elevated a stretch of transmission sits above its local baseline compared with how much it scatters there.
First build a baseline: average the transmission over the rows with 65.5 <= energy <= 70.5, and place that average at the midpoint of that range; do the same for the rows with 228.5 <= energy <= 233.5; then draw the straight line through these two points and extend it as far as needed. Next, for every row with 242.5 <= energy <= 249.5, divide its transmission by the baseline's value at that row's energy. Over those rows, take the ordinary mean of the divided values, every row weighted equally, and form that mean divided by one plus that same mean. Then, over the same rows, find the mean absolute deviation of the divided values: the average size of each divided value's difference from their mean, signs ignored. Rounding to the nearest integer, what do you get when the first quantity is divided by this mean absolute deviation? 14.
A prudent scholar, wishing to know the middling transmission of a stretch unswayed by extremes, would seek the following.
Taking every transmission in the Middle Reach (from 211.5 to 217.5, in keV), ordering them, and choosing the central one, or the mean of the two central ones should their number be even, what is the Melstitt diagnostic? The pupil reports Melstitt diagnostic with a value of 274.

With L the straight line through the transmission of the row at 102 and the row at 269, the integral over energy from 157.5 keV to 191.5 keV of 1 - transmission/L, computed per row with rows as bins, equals -1.99 keV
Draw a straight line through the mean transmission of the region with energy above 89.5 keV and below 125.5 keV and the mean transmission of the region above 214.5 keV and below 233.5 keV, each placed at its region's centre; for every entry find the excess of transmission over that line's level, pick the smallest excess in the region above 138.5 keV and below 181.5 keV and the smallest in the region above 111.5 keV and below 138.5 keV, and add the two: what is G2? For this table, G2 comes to -48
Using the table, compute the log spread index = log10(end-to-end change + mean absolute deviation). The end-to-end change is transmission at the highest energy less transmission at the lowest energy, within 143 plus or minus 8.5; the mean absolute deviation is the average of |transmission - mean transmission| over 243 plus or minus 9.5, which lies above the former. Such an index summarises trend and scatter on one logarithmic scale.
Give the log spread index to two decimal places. 1.65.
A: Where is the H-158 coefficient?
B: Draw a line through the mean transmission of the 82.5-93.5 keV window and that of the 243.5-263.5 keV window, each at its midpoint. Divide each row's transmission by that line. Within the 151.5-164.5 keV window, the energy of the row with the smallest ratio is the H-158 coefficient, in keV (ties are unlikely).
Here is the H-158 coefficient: 153 keV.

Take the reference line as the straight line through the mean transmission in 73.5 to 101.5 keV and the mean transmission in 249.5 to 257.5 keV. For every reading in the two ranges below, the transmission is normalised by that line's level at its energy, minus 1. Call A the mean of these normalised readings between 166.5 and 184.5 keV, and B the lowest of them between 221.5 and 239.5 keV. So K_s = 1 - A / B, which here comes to 0.96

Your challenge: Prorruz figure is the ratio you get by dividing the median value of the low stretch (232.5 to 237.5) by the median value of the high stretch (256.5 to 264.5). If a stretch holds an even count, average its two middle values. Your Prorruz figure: 1.03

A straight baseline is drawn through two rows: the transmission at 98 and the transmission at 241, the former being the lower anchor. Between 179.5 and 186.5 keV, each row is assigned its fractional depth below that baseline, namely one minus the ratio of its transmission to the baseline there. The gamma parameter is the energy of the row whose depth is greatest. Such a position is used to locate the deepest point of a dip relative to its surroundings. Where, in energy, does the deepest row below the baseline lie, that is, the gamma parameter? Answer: 180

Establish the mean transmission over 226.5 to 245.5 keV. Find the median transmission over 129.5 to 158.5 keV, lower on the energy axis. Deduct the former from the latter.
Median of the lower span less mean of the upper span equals -19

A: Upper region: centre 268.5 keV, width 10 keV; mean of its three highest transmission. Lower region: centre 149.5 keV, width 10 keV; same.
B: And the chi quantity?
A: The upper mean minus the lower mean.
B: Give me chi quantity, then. 1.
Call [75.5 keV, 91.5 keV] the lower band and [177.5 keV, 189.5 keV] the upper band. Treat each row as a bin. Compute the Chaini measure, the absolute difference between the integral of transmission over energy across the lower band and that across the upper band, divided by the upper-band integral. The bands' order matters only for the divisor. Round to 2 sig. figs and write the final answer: 0.28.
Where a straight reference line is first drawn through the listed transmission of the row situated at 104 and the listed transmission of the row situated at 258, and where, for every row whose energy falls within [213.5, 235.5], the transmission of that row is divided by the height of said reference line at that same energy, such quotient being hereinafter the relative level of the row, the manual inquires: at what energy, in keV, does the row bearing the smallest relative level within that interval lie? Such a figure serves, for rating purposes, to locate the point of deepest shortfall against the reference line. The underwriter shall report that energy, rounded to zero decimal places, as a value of 225 keV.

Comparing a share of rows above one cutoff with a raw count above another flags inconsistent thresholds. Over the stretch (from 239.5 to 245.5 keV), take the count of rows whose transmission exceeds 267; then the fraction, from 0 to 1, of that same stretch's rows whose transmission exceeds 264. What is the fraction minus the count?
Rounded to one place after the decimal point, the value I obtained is -2.5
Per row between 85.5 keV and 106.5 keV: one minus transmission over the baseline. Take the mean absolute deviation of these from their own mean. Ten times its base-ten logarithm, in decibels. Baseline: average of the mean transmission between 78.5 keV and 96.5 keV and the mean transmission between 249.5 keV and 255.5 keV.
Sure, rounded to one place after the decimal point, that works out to -15.0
